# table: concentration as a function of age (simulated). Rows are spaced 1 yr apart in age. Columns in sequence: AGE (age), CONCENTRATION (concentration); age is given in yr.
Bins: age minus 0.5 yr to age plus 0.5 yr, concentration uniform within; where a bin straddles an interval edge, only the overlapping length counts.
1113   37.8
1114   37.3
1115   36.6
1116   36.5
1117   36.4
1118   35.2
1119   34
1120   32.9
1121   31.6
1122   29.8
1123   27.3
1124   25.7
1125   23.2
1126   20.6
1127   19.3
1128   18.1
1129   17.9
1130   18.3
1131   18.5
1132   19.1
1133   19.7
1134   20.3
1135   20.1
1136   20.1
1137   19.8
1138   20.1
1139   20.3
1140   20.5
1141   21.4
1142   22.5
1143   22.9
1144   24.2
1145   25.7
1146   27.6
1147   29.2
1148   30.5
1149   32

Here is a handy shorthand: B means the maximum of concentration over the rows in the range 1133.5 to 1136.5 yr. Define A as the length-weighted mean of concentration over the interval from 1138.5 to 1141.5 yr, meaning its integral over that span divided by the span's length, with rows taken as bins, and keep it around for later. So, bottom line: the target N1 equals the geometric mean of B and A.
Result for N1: 20.5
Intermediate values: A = 20.7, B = 20.3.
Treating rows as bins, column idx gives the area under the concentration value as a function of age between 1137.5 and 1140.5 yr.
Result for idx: 61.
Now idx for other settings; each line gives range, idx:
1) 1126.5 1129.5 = 55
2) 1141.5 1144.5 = 70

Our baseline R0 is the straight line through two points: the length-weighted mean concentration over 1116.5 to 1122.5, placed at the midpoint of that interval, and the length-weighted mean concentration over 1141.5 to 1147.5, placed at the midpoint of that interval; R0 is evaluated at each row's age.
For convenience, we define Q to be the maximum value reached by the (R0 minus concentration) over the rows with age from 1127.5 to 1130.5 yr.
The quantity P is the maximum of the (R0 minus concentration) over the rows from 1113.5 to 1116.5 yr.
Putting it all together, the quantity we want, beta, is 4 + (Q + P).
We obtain 15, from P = -1.8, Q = 13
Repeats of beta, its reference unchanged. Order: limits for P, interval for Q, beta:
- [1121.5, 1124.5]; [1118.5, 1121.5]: 11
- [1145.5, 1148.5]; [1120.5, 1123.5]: 6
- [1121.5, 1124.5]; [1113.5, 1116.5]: 8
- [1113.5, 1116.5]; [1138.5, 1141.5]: 9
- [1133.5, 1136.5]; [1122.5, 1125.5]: 21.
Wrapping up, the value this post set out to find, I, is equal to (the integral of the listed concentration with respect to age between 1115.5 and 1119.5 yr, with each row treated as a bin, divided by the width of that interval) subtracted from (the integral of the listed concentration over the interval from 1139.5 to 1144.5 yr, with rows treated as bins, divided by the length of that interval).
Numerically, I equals -13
